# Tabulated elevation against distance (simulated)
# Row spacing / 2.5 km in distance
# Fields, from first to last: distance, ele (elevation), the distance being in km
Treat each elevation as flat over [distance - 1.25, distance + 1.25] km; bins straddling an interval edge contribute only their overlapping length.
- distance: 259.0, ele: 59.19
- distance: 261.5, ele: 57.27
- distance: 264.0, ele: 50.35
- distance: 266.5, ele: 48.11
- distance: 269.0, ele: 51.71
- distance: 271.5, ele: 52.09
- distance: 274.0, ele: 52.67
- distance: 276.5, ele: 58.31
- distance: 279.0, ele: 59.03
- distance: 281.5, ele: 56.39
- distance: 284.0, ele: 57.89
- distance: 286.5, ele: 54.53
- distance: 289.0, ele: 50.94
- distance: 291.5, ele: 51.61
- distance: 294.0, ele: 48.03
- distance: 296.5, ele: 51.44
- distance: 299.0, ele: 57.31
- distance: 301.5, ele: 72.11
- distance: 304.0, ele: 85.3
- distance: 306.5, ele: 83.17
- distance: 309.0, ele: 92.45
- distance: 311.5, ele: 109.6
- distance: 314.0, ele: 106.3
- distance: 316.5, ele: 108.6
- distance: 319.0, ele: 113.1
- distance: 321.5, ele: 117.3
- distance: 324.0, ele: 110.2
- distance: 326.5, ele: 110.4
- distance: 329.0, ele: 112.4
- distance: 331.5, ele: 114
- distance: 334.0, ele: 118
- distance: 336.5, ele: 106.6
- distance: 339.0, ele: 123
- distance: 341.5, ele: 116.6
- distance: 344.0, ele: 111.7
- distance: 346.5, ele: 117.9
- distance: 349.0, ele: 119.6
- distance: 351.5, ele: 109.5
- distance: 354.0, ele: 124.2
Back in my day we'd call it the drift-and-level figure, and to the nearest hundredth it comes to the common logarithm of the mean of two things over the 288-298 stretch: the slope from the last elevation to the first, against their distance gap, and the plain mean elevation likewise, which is 1.40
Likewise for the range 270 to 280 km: 1.45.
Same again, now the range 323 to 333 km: 1.75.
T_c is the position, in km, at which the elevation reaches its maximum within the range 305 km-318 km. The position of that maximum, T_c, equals 311.5 km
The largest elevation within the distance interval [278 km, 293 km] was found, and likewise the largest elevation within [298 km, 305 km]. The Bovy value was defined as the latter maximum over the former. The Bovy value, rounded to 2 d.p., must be 1.45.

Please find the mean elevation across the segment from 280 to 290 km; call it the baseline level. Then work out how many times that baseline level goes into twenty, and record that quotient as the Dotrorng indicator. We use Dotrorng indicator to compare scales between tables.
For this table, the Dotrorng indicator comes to 0.36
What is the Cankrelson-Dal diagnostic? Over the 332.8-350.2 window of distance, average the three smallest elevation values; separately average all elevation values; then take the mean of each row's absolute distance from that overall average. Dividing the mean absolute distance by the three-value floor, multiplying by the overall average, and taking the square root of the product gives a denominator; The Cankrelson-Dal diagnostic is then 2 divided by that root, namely 1.0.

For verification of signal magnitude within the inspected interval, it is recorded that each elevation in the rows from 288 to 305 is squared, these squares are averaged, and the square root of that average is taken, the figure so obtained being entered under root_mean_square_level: 61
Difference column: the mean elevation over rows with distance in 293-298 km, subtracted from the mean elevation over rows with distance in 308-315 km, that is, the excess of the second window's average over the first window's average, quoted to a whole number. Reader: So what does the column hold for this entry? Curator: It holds 53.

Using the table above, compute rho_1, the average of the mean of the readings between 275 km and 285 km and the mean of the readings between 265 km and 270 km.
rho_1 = 54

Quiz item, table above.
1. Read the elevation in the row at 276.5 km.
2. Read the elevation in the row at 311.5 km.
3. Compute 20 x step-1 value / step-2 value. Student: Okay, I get 11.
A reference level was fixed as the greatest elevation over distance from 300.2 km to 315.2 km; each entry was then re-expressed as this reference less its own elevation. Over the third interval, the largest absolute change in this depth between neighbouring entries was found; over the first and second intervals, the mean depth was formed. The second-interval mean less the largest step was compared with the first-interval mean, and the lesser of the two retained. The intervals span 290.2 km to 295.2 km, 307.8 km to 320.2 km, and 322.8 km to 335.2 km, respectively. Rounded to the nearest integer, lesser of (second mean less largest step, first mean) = 0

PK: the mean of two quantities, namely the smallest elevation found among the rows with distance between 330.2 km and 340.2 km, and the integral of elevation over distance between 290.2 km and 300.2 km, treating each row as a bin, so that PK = 314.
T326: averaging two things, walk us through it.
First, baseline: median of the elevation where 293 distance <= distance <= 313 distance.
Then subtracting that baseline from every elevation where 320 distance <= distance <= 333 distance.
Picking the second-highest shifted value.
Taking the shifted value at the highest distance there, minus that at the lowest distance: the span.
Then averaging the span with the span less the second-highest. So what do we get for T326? -21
